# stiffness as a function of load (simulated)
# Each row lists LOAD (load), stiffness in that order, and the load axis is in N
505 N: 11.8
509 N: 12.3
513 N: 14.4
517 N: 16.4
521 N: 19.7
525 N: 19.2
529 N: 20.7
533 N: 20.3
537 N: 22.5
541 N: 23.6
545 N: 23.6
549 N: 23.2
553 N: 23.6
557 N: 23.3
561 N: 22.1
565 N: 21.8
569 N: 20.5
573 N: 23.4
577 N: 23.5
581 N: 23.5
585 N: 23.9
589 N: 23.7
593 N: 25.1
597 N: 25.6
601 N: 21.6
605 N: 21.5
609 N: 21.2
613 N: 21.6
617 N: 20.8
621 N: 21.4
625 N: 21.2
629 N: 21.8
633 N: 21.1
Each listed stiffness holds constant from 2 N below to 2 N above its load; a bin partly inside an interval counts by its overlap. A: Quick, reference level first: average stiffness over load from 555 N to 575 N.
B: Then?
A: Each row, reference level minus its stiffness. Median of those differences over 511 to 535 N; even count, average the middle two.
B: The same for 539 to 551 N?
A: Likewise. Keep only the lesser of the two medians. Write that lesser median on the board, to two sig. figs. -1.4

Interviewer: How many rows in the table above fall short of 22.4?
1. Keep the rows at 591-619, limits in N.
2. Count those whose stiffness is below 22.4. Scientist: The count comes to 5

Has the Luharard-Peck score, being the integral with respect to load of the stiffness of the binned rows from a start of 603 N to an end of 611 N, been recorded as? 171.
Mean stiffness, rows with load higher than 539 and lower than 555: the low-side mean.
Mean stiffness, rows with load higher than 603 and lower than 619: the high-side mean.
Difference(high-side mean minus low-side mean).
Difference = -2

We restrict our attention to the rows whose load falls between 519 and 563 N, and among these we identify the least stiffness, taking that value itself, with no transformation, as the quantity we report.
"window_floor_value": 19.2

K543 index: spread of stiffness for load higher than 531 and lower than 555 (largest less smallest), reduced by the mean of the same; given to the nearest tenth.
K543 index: -19.5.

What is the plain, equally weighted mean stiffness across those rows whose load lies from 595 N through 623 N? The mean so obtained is 22.0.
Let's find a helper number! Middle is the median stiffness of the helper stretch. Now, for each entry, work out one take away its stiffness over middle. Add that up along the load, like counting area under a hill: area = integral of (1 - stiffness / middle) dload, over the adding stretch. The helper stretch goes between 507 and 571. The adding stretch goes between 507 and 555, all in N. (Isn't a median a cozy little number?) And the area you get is 2.9 N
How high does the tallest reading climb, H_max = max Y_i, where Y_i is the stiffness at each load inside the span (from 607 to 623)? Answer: 21.6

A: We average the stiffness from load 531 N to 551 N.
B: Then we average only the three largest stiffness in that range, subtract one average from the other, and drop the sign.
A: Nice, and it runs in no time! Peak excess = 0.83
